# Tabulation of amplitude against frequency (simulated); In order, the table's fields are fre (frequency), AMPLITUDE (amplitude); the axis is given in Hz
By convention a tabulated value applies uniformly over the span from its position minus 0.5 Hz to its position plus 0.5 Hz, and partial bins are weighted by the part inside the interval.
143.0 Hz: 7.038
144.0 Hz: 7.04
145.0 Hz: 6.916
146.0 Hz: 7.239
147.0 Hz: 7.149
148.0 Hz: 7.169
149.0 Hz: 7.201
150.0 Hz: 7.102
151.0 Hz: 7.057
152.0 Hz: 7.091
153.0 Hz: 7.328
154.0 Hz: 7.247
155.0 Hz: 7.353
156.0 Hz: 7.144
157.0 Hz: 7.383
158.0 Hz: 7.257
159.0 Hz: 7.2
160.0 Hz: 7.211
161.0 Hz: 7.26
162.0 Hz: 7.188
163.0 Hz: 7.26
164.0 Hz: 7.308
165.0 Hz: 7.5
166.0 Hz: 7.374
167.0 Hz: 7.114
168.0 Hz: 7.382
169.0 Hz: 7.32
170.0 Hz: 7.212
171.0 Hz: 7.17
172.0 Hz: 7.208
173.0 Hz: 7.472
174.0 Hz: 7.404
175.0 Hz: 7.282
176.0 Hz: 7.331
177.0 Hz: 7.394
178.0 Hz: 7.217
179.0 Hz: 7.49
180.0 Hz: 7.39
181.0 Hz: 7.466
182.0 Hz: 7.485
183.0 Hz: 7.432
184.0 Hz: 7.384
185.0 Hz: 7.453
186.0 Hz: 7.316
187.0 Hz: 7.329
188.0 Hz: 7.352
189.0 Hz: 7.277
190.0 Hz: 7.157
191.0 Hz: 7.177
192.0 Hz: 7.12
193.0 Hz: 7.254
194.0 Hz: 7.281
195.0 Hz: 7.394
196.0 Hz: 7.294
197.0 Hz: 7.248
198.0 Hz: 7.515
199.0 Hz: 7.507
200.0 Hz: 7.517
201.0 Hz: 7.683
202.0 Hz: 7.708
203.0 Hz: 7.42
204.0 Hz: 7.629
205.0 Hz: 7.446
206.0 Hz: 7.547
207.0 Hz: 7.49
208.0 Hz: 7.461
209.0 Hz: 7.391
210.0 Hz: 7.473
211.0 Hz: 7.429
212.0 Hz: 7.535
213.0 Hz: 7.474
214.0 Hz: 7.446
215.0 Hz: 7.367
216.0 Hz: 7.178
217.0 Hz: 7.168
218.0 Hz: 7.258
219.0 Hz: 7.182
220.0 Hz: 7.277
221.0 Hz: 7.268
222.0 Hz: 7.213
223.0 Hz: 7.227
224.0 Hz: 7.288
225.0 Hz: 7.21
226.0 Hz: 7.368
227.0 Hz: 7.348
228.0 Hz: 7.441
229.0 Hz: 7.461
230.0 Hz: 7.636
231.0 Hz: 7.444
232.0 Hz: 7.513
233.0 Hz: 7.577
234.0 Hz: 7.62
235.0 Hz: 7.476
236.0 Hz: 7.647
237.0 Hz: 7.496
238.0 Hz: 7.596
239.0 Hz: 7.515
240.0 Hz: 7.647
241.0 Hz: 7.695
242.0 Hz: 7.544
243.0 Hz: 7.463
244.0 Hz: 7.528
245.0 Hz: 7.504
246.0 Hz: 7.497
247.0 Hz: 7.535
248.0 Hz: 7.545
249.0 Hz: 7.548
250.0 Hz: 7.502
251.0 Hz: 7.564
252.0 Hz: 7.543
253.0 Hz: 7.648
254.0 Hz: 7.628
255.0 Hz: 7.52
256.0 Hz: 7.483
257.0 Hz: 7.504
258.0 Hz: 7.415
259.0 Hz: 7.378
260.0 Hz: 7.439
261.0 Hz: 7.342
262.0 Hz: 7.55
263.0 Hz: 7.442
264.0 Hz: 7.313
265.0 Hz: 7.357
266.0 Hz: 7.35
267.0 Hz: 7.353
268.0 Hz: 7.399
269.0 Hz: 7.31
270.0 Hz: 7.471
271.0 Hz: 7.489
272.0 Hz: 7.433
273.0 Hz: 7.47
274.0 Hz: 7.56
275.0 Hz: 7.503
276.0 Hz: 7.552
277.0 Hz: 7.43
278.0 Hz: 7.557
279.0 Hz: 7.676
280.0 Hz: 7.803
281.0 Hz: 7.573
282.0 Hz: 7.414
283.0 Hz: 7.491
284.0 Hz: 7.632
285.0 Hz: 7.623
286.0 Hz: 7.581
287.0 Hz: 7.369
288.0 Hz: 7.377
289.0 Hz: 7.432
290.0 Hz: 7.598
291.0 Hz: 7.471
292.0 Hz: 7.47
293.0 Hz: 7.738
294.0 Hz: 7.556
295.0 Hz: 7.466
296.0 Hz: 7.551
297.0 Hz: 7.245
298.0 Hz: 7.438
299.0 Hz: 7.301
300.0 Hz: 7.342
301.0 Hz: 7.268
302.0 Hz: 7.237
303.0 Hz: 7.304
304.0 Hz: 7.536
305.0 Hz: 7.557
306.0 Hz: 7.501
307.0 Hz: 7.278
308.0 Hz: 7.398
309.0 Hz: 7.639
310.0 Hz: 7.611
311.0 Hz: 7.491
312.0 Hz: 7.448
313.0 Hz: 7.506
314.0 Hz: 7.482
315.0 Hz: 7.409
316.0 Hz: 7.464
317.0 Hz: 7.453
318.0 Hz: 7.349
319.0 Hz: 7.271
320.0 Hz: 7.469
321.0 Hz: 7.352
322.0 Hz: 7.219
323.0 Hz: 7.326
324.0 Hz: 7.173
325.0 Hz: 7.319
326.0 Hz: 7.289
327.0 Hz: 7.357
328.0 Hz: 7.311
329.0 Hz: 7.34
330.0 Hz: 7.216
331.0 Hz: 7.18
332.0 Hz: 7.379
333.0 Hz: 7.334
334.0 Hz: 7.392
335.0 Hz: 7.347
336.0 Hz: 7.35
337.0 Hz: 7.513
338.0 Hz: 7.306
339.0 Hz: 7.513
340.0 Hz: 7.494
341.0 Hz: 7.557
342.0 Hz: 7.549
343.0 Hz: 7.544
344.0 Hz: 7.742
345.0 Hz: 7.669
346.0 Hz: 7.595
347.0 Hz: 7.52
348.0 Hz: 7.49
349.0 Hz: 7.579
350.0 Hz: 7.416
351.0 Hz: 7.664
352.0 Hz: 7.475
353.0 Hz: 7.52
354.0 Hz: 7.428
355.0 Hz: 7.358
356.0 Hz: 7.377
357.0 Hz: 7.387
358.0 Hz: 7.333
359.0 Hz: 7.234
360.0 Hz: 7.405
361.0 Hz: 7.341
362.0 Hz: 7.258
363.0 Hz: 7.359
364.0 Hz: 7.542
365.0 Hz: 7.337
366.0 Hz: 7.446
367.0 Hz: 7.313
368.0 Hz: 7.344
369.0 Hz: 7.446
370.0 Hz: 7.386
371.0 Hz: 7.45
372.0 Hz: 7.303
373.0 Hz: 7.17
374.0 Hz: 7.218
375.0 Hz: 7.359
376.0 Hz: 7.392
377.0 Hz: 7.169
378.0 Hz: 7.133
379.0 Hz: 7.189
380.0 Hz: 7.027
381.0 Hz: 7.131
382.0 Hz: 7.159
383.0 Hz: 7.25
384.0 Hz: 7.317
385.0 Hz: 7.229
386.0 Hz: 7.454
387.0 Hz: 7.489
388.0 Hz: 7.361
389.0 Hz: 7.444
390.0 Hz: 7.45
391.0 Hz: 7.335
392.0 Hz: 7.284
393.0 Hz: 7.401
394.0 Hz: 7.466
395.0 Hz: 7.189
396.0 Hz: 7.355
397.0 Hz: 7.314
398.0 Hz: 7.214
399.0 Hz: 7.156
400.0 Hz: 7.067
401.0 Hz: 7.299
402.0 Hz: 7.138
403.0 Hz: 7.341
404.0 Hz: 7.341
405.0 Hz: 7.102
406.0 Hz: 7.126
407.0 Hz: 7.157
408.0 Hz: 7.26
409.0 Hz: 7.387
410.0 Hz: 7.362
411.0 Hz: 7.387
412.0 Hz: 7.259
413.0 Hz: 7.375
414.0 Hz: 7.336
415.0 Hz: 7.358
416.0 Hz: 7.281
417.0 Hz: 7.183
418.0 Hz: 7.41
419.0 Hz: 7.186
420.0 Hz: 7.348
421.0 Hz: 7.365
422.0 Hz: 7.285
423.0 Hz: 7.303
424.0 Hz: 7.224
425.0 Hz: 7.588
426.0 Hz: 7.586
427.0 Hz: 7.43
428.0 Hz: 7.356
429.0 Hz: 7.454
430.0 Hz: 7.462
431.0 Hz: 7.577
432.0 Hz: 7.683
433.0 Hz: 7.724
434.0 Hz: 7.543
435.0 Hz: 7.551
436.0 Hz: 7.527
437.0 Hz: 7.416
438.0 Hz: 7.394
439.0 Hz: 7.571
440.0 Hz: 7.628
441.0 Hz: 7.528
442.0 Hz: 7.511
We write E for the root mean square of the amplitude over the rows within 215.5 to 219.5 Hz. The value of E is 7.20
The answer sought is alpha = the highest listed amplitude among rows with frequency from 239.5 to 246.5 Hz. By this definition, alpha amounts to 7.695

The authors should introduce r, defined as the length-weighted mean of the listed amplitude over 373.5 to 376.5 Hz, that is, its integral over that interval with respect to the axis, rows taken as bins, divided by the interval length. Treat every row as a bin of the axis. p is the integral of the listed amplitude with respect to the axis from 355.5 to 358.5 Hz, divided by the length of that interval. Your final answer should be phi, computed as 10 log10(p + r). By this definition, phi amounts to 11.7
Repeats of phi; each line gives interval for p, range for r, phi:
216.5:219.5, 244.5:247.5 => 11.7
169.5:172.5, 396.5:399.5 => 11.6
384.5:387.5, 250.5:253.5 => 11.8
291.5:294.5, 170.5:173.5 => 11.7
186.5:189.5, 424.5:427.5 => 11.7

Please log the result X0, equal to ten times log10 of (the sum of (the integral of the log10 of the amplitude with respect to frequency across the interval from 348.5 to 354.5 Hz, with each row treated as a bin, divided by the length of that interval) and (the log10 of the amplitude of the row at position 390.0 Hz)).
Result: 2.43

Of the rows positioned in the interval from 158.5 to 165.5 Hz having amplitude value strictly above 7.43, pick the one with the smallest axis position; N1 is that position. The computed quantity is 165.0 Hz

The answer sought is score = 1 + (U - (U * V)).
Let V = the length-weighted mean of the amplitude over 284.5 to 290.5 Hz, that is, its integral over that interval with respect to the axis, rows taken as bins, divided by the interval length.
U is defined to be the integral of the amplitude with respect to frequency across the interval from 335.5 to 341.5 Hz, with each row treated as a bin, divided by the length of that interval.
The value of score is -47.4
